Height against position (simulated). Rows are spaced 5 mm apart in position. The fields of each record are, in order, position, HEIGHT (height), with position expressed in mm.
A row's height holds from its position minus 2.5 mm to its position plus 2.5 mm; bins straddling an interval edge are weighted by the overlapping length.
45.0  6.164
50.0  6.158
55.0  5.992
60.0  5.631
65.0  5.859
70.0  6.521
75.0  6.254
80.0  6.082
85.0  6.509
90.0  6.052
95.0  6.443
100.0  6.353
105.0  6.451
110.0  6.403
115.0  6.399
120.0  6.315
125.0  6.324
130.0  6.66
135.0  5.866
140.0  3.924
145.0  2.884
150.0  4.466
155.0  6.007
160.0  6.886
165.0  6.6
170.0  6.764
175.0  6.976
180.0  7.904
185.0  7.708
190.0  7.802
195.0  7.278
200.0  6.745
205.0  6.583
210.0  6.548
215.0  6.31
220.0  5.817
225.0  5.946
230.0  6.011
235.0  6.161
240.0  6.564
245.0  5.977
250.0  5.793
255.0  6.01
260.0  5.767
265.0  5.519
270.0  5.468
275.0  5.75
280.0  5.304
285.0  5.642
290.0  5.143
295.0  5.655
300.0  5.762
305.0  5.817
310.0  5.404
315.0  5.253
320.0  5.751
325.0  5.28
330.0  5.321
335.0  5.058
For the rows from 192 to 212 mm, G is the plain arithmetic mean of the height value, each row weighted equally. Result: 6.79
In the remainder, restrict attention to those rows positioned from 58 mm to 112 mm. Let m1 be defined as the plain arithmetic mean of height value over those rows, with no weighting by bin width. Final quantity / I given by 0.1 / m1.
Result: 0.0160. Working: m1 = 6.2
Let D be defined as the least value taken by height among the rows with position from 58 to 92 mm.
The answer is 5.631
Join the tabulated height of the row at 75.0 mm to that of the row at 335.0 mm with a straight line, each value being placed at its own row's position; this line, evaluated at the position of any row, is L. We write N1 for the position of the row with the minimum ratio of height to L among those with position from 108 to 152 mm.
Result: 145.0 mm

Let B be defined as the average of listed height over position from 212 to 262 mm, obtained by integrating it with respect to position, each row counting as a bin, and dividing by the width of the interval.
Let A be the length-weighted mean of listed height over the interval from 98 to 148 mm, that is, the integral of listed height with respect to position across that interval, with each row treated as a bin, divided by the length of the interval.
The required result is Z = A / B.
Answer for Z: 0.95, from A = 5.74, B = 6.0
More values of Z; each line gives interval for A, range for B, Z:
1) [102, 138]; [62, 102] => 1.01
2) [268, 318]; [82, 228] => 0.88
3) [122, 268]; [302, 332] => 1.13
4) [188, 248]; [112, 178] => 1.10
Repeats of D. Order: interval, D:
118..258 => 2.884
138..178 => 2.884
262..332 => 5.143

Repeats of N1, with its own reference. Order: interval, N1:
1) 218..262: 220.0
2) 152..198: 155.0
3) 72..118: 80.0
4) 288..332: 290.0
